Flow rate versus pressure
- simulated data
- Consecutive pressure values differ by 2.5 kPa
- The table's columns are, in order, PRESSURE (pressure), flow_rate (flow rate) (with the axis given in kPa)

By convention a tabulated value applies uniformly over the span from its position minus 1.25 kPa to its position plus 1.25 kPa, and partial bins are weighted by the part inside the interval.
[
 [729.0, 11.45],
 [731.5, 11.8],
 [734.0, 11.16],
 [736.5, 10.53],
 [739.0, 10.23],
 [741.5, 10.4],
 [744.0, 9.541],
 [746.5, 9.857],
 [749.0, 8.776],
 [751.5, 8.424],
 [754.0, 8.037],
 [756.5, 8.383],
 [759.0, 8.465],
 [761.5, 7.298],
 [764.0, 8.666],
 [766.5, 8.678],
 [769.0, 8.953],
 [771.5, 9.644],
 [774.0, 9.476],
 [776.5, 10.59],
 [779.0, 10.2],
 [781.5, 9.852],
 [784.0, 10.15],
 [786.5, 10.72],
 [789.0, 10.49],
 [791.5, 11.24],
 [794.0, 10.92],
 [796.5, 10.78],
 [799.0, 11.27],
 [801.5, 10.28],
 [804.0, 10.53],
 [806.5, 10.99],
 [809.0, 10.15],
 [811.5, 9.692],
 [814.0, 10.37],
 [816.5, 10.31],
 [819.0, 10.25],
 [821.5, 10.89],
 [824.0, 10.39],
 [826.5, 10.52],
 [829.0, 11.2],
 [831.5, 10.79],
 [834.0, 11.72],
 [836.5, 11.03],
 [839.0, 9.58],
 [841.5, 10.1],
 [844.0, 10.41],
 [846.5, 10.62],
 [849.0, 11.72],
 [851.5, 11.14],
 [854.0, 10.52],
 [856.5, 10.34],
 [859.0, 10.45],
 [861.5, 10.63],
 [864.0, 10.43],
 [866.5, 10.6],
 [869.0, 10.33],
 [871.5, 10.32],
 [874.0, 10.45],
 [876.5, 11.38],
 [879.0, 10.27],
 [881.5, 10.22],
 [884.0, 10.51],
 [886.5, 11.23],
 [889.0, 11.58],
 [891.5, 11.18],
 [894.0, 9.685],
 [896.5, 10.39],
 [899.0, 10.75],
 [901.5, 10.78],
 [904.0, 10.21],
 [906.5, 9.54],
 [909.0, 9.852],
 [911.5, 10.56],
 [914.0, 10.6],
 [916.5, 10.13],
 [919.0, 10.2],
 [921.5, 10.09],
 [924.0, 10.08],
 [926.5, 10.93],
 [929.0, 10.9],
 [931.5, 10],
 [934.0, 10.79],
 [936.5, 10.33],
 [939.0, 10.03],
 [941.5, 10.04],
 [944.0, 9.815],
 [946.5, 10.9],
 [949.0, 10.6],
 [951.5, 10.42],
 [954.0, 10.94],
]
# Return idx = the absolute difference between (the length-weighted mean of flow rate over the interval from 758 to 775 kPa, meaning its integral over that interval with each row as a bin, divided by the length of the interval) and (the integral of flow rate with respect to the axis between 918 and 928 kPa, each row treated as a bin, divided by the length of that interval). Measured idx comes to 1.6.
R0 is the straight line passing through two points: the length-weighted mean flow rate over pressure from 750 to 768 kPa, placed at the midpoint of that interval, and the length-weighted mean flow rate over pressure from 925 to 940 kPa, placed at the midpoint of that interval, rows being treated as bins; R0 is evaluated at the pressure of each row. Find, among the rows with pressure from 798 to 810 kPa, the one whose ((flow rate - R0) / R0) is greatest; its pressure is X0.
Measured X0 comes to 799.0 kPa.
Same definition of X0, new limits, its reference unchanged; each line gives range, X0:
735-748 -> 736.5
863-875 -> 866.5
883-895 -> 889.0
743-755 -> 746.5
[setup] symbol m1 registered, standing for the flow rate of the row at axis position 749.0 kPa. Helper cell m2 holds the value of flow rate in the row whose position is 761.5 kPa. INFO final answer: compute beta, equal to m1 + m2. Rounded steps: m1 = 8.776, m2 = 7.298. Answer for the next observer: 16.1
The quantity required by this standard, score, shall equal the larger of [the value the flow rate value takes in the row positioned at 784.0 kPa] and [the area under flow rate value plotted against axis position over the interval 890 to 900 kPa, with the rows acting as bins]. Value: 105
